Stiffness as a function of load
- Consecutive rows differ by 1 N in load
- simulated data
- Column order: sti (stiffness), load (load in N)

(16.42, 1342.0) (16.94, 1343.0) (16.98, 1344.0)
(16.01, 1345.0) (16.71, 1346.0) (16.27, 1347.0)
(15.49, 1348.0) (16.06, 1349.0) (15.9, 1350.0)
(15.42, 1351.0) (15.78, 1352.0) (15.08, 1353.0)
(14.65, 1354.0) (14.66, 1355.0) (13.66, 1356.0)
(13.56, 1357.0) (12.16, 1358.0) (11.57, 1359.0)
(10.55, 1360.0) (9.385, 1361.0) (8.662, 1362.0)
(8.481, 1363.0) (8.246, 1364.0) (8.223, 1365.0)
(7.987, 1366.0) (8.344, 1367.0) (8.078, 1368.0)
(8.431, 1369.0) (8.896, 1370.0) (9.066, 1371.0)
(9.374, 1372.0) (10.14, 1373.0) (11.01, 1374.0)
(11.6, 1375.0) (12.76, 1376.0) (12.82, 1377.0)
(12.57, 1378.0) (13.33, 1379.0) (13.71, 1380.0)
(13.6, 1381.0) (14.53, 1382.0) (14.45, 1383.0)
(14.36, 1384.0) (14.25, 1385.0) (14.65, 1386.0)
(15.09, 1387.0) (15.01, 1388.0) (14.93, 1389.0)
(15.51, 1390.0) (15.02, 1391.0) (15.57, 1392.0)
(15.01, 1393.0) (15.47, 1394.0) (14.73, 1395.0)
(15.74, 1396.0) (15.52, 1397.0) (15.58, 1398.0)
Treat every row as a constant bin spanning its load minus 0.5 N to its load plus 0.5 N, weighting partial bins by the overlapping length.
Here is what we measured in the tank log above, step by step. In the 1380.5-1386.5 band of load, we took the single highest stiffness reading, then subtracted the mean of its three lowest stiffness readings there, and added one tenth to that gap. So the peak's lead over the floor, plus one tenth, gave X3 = 0.68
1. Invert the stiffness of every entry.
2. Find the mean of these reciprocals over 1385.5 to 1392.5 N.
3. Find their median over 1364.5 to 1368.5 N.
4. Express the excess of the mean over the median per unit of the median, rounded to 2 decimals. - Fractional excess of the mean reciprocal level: -0.46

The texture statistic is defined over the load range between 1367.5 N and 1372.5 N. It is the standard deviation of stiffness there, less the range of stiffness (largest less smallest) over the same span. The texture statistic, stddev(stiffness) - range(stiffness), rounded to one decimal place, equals -0.8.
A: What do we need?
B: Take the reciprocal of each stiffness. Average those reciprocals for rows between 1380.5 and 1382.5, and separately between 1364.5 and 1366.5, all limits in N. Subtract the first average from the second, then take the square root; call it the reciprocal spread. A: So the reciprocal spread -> 0.23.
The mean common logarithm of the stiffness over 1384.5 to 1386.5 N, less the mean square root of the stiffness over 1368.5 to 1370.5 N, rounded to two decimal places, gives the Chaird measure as -1.78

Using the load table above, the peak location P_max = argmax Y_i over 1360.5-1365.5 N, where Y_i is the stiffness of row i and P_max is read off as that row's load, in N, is 1361.0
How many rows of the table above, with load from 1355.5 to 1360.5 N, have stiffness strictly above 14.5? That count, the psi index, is 0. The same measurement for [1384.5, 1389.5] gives 4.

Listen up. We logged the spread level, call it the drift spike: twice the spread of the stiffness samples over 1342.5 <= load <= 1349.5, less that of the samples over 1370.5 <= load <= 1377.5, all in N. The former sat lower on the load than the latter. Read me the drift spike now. -0.4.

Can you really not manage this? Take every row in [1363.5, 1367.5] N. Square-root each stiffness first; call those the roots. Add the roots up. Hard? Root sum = 11.5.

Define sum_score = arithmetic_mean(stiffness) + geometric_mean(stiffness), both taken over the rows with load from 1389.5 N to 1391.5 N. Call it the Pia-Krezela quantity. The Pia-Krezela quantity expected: 30.5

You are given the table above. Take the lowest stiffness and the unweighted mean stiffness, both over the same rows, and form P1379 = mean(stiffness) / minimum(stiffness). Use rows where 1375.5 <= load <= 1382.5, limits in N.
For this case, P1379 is 1.06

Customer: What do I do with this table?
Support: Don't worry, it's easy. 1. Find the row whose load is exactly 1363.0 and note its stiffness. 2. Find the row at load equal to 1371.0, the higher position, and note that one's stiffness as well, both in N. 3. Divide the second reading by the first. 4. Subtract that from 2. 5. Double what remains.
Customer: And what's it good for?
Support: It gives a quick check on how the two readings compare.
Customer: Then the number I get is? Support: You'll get 1.9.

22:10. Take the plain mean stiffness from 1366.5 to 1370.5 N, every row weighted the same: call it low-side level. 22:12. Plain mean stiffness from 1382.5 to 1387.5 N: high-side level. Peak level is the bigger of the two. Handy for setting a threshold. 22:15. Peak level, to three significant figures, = 14.6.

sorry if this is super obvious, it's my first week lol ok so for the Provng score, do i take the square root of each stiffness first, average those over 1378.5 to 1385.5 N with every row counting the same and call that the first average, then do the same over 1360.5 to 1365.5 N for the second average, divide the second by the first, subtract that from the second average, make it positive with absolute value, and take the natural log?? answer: 0.76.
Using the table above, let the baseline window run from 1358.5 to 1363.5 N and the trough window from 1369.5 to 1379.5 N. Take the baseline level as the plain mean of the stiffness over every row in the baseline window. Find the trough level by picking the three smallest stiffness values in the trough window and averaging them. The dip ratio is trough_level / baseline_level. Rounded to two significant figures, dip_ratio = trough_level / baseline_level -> 0.94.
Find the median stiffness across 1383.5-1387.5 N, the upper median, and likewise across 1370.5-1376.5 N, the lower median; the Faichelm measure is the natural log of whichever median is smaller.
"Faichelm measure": 2.36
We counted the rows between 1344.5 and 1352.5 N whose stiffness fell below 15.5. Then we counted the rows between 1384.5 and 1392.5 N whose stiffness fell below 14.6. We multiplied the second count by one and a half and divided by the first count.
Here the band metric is 1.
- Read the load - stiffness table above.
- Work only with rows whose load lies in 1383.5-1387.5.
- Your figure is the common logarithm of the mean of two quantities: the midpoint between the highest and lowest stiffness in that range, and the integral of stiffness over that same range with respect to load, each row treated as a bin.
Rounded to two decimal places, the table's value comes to 1.56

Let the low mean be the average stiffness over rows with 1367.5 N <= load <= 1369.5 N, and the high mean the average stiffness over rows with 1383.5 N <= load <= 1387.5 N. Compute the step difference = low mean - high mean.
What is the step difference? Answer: -6.3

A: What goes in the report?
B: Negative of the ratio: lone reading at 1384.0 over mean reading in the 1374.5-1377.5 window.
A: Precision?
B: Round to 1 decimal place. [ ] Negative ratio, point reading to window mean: -1.2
